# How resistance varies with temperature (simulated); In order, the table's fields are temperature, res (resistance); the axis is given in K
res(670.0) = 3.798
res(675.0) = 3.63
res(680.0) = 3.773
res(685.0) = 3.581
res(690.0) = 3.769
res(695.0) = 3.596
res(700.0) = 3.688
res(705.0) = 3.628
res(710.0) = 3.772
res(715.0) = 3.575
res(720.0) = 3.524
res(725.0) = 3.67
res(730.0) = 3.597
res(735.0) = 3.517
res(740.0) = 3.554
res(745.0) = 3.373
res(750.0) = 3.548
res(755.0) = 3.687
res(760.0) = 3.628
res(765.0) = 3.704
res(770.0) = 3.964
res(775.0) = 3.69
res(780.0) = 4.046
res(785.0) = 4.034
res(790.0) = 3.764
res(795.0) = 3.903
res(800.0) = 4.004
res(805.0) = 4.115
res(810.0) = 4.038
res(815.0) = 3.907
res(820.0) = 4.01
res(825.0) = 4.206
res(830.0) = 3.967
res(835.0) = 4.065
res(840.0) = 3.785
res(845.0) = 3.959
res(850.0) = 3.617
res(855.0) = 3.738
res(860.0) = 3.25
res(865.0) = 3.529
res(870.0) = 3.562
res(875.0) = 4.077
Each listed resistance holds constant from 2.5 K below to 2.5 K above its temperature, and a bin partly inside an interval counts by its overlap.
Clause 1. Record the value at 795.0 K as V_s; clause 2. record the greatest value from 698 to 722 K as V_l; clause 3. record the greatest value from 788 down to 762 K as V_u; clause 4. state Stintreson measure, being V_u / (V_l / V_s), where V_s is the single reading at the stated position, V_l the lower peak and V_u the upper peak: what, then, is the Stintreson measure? 4.19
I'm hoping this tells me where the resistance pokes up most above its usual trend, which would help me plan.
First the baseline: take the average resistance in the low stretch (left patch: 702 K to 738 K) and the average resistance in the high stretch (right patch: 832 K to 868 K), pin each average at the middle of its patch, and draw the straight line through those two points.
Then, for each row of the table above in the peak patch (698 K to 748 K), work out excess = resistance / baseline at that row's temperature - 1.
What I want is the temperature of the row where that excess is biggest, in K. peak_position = 710.0 K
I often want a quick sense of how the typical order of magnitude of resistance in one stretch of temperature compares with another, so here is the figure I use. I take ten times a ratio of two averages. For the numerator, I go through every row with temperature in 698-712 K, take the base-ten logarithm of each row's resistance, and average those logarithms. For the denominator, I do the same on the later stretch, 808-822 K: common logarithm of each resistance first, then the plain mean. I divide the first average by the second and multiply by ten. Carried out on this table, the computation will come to 9.46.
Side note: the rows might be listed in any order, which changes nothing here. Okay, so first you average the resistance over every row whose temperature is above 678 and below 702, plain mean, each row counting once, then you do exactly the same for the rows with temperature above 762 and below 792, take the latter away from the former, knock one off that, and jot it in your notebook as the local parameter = -1.2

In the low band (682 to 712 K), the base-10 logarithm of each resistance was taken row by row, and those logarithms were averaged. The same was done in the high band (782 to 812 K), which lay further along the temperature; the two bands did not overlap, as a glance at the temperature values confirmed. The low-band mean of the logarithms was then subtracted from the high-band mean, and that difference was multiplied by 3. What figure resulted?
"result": 0.103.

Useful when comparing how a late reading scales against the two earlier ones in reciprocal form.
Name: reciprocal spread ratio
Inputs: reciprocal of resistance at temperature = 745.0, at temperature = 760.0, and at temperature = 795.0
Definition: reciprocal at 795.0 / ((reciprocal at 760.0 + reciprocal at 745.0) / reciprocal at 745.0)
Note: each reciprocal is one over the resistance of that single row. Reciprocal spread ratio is 0.133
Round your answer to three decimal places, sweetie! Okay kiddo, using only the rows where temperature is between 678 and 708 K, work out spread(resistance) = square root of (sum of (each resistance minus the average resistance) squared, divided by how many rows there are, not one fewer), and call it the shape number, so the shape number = 0.077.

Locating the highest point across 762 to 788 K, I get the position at 780.0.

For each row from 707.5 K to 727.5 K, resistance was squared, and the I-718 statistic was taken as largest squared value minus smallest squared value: 1.8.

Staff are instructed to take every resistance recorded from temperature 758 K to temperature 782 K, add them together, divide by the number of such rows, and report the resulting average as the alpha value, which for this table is 3.81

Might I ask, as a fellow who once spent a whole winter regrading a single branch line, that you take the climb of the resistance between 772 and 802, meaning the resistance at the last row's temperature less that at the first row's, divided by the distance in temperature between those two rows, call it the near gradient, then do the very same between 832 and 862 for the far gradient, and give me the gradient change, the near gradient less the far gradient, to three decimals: 0.045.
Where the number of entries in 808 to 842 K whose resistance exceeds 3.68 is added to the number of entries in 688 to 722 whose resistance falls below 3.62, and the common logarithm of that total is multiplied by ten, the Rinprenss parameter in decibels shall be 10.0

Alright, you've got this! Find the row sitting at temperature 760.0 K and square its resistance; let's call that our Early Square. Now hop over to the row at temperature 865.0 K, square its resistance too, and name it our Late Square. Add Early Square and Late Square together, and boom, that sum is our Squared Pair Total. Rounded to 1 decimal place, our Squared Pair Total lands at 25.6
